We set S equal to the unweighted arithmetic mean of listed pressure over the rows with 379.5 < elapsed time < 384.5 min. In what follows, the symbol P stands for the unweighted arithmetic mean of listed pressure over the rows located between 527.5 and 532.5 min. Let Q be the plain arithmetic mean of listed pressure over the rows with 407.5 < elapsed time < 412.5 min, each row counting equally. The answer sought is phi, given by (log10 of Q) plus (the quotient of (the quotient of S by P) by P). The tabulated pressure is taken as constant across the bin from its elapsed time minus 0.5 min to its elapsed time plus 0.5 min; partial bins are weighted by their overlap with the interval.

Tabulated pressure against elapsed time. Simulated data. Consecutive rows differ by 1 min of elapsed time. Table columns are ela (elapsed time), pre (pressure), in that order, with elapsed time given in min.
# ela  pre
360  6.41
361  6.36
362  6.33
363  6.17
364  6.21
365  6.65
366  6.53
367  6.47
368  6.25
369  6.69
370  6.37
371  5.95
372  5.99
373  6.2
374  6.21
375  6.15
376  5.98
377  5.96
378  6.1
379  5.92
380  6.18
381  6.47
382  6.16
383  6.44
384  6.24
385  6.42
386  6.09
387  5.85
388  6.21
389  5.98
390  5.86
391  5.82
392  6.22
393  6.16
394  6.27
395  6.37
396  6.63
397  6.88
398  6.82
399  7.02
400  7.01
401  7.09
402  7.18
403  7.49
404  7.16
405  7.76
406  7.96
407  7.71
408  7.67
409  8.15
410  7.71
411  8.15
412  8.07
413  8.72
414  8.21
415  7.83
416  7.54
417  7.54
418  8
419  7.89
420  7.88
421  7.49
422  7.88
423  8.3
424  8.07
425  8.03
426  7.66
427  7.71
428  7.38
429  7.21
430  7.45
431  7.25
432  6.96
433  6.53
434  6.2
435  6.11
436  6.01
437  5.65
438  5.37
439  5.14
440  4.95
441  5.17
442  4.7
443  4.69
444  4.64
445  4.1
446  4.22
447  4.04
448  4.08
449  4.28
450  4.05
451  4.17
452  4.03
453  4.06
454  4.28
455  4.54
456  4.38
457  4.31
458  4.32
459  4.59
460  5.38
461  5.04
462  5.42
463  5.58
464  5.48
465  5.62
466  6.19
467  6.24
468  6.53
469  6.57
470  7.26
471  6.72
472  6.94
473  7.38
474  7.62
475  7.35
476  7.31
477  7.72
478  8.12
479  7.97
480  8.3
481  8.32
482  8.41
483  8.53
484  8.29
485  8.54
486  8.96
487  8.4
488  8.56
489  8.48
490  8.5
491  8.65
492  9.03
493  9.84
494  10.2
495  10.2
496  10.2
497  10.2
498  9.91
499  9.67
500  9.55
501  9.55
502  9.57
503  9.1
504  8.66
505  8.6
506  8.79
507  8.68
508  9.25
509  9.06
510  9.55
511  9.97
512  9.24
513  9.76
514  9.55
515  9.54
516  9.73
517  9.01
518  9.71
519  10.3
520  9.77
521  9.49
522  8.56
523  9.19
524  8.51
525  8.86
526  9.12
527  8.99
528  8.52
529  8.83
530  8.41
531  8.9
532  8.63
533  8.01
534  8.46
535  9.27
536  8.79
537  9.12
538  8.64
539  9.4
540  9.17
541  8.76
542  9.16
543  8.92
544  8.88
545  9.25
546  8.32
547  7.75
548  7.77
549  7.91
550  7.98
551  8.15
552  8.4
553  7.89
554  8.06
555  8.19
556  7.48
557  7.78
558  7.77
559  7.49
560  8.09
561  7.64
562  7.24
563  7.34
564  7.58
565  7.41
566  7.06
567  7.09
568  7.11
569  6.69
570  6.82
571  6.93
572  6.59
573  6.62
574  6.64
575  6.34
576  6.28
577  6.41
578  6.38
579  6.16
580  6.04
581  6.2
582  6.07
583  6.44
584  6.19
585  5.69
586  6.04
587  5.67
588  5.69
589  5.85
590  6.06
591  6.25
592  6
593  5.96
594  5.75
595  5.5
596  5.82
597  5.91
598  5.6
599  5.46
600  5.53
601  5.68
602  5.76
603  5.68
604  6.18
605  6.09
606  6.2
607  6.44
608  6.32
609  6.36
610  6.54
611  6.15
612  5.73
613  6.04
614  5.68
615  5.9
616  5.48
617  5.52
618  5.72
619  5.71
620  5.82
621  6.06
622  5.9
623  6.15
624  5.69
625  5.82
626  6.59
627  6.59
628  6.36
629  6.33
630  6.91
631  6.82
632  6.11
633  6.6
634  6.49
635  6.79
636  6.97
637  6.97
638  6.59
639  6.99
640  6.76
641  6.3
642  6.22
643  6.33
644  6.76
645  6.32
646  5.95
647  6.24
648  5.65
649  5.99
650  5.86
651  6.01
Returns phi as 0.98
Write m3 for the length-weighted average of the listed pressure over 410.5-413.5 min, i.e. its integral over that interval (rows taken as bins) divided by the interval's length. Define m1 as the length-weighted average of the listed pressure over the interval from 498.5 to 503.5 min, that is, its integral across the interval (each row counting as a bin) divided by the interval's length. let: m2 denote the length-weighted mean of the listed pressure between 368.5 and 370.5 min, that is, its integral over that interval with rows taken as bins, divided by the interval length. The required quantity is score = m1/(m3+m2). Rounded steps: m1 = 9.5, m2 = 6.5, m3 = 8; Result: 0.64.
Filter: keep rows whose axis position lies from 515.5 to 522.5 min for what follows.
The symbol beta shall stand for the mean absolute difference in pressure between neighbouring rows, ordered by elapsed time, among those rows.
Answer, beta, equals 0.6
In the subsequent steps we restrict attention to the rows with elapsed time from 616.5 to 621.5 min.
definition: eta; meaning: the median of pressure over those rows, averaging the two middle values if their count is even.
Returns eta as 5.7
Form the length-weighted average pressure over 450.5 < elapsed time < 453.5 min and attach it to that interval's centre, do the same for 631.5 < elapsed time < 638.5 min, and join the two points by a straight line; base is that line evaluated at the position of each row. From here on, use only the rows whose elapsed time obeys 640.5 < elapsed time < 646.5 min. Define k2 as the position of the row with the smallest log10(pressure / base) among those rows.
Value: 646 min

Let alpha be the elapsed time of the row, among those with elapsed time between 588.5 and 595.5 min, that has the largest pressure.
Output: 591 min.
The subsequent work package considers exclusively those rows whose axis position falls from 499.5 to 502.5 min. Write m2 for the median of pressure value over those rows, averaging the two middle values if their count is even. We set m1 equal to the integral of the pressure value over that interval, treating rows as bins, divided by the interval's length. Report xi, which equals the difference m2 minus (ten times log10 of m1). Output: -0.25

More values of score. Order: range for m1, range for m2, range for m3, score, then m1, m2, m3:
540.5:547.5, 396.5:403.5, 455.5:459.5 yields 0.76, 8.7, 7.1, 4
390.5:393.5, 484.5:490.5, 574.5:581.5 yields 0.41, 6.1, 8.6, 6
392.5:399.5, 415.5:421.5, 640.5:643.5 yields 0.47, 6.6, 7.7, 6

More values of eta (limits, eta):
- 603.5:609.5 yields 6.3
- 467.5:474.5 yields 6.9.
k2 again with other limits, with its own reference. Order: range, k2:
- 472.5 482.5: 476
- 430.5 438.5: 438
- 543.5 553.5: 548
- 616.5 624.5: 617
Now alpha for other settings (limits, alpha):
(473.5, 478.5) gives 478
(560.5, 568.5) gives 561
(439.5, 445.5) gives 441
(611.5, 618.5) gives 613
